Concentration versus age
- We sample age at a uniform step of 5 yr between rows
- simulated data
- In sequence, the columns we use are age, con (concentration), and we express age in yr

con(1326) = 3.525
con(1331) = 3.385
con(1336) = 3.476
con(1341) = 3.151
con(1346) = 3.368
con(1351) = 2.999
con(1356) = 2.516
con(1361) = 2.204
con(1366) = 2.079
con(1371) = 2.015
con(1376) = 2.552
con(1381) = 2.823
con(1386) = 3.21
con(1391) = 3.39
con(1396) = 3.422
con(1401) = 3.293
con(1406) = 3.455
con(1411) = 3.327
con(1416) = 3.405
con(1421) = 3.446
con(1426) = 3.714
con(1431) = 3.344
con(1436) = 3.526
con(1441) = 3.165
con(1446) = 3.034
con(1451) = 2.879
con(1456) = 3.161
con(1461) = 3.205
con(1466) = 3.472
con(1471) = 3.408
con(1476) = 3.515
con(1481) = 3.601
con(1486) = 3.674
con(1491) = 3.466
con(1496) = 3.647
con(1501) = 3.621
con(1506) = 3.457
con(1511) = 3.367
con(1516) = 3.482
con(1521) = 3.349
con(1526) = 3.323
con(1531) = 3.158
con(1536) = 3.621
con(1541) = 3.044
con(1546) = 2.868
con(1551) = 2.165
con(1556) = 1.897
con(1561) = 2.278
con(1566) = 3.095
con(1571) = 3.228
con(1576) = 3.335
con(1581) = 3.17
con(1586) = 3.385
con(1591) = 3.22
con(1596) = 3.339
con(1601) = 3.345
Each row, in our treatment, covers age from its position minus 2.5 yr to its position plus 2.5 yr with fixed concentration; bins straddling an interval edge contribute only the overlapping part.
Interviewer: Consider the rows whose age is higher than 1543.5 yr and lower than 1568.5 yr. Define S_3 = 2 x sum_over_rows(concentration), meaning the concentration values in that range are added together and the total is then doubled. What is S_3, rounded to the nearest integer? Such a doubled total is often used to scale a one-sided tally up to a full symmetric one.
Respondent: 25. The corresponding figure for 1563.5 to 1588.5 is 32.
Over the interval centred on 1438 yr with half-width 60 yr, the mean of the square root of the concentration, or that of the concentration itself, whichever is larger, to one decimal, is 3.4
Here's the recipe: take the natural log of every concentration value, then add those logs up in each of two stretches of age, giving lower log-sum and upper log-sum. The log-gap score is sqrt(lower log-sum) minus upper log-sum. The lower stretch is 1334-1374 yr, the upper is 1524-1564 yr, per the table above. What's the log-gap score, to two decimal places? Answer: -5.24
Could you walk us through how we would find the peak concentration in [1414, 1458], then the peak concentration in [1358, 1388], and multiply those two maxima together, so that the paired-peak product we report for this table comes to 11.9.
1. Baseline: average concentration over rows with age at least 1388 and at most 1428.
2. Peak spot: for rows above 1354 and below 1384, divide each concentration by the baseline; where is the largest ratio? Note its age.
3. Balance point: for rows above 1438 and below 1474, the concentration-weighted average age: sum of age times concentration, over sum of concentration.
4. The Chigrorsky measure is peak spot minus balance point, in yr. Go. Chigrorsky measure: -75.4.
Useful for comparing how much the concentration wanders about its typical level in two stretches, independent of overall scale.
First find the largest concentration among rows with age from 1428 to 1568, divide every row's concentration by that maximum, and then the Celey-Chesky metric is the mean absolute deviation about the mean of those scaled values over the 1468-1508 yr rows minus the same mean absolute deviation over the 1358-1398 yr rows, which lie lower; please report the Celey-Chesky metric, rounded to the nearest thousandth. -0.112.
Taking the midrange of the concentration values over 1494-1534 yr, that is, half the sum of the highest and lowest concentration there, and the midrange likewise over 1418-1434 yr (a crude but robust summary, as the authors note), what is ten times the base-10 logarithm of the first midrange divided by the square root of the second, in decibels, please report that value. 2.6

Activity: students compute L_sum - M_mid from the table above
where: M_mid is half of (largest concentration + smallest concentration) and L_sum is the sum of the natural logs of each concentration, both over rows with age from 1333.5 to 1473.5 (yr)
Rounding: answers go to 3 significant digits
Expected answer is 28.6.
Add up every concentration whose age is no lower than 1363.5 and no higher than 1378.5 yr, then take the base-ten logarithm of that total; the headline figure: 0.82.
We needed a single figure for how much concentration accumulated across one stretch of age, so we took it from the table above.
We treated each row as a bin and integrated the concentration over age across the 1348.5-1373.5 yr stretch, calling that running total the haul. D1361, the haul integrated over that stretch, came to 59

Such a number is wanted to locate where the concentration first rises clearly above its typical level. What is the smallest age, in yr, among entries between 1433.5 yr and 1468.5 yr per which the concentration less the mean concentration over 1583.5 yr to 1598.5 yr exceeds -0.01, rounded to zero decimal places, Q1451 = 1436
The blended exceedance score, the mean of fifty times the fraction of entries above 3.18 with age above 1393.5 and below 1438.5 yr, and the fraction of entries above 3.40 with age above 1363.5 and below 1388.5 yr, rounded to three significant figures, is 25.0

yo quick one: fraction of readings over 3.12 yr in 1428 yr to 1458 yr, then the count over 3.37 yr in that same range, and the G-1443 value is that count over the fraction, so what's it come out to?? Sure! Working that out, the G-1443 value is 1.5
